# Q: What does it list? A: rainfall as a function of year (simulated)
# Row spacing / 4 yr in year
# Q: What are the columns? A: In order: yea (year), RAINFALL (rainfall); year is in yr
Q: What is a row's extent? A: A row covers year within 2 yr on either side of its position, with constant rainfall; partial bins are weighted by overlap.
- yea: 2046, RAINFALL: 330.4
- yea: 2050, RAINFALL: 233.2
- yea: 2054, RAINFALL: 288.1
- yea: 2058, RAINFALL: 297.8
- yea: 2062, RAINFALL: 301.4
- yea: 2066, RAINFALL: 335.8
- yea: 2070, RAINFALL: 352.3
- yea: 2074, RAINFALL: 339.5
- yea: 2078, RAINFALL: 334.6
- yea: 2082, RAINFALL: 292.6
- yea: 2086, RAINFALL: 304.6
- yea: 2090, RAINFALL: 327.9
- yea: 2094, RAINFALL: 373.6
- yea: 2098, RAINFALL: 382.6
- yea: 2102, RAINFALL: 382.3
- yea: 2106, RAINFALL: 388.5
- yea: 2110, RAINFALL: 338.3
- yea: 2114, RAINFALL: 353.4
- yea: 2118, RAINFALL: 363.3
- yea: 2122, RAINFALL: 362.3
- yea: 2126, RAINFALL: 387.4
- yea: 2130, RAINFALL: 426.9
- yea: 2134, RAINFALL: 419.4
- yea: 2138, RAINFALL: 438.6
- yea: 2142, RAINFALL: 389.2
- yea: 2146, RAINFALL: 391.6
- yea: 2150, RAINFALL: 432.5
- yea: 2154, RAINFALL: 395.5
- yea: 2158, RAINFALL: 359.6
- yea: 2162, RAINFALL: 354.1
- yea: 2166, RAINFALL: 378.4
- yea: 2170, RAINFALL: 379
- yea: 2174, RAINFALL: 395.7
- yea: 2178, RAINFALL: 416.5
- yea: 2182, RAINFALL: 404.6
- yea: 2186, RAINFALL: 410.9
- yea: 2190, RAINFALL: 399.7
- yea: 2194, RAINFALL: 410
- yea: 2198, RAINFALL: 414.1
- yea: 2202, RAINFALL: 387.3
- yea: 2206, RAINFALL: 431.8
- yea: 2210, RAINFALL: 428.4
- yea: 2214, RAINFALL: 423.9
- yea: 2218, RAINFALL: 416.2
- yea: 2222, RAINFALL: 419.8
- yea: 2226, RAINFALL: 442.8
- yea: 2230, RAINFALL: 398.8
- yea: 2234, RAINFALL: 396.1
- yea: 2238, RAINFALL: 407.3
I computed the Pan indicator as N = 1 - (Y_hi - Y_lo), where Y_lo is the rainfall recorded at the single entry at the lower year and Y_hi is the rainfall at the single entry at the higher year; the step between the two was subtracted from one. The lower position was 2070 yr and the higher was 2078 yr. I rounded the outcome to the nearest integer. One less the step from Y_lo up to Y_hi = 19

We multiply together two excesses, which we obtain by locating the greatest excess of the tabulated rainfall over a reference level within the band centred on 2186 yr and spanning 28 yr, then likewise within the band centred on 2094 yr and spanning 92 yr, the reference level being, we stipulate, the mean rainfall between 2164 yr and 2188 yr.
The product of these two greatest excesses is 780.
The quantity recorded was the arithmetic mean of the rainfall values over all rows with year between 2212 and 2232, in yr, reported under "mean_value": 420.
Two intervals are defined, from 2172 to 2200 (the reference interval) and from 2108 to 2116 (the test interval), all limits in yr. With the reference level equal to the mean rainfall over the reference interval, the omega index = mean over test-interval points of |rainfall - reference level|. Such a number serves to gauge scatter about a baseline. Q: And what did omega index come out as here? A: 62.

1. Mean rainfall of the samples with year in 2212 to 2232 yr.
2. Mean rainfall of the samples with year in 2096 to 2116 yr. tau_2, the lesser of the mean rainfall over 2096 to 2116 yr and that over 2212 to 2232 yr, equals 369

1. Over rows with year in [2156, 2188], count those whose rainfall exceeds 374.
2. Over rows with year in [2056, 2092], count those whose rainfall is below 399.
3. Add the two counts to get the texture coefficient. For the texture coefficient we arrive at 15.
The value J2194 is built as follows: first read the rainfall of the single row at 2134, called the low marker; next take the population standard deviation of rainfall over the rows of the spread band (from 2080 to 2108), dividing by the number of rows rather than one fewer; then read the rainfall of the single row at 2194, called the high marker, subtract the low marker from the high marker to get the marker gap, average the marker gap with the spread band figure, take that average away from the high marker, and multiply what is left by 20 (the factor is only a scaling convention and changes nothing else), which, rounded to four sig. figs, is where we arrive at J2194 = 7916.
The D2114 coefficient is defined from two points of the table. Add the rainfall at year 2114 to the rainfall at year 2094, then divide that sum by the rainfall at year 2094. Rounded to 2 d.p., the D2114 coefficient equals 1.95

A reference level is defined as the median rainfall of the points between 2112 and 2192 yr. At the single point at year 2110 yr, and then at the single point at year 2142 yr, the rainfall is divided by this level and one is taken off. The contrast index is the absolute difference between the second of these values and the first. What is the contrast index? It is 0.13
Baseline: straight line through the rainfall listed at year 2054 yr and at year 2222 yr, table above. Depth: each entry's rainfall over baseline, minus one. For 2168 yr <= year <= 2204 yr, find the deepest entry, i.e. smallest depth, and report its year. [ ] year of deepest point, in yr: 2202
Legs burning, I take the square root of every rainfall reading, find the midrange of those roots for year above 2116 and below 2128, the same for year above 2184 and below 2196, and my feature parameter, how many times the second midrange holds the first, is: 1.04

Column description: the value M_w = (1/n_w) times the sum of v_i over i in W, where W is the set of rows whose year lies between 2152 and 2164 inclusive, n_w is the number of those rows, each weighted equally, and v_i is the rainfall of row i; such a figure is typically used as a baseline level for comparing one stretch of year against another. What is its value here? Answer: 370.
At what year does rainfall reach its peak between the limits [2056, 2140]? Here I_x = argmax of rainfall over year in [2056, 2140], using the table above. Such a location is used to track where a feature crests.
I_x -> 2138 yr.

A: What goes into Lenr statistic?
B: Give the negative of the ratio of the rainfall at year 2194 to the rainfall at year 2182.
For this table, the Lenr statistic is -1.01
